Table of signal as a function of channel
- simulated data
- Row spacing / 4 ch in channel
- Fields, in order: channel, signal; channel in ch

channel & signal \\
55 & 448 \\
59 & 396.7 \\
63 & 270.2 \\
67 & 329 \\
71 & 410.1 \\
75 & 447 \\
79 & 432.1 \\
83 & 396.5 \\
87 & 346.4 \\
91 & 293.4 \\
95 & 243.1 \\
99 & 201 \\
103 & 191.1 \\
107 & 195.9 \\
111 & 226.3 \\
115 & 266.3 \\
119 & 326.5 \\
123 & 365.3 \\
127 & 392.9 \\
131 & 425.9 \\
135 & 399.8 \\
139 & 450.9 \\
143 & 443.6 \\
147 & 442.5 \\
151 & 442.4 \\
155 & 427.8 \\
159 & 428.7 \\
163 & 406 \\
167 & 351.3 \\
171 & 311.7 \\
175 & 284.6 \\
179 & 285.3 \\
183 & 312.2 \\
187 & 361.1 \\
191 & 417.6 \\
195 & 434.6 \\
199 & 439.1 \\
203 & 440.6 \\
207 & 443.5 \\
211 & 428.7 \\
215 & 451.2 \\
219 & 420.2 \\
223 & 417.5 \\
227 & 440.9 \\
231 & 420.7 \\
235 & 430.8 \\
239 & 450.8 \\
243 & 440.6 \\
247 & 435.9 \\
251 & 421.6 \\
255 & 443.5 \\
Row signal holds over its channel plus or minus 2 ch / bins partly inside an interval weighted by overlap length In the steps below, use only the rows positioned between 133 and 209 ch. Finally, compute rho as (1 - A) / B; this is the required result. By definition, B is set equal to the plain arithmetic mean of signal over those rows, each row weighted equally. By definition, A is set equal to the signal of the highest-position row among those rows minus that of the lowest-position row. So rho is -0.1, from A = 44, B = 396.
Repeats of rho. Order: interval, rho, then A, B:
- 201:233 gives 0.0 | -20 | 433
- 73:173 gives 0.4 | -135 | 354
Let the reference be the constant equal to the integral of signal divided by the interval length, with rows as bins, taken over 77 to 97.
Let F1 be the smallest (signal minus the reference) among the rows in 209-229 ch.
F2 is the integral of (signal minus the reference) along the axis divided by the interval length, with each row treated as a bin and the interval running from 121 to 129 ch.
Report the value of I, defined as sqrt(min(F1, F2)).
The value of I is 6.1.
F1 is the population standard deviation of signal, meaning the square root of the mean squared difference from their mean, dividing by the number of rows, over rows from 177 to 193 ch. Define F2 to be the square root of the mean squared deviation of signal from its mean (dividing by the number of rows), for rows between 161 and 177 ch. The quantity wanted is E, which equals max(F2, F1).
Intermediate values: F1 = 50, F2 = 46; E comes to 50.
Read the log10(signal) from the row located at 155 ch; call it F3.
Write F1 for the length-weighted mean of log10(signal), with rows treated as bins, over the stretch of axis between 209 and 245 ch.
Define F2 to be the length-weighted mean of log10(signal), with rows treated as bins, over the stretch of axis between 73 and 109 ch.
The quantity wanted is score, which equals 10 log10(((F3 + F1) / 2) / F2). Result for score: 0.294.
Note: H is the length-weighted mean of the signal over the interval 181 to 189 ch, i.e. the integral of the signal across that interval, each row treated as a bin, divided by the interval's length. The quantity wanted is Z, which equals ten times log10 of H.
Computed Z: 25.3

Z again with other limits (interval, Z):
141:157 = 26.4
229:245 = 26.4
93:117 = 23.4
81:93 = 25.4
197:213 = 26.4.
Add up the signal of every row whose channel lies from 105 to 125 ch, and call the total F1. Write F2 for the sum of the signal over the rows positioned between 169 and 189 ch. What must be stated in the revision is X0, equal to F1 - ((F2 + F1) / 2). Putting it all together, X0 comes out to -87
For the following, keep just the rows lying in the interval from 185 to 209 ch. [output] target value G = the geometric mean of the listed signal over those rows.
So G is 422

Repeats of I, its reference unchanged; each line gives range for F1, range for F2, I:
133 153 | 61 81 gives 5.9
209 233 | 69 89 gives 8.0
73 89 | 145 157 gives 2.0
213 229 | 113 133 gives 3.6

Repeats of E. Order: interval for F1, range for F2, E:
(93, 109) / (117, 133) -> 37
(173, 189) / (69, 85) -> 31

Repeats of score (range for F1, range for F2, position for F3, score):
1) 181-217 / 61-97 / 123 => 0.086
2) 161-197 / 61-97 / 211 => 0.083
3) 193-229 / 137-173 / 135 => 0.014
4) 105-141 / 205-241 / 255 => -0.094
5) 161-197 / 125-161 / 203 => -0.065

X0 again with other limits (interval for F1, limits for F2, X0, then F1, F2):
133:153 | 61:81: 145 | 2179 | 1888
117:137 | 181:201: -27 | 1910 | 1965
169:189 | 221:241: -303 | 1555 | 2161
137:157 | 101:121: 501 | 2207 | 1206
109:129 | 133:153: -301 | 1577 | 2179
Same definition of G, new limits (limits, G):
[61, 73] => 332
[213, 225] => 429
